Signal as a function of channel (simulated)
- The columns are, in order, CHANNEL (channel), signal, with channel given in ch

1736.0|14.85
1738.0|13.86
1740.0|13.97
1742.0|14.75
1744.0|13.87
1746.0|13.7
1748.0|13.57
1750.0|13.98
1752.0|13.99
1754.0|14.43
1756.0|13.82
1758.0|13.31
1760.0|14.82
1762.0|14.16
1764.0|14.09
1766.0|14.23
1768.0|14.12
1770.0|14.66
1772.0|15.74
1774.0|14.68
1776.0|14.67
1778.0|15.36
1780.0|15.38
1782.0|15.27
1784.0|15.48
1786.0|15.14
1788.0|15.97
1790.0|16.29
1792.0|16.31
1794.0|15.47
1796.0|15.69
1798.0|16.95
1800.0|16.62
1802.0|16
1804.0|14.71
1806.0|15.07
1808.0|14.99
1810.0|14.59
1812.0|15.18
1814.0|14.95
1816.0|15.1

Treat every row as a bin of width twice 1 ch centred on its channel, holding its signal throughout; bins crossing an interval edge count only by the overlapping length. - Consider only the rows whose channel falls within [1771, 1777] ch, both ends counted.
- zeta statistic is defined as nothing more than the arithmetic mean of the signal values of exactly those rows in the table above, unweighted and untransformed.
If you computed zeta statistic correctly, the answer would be 15.03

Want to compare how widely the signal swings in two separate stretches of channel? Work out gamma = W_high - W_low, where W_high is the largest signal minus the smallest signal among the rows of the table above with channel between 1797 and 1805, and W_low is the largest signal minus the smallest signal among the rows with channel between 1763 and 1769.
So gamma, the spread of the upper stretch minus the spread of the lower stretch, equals 2.1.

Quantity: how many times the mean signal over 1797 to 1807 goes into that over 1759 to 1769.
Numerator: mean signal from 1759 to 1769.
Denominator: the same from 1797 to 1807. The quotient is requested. 0.90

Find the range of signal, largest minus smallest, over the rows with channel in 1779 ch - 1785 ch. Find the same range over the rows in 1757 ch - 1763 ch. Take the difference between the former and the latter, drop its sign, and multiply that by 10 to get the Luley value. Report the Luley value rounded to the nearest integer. 13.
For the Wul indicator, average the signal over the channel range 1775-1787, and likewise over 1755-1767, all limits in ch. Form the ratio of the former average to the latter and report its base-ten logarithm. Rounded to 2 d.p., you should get 0.03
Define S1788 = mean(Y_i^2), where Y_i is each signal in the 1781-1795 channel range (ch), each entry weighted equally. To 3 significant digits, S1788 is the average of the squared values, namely 247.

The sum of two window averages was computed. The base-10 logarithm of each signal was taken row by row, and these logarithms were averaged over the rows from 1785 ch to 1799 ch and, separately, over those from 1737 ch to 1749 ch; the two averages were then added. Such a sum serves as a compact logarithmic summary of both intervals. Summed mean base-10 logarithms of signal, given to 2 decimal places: 2.35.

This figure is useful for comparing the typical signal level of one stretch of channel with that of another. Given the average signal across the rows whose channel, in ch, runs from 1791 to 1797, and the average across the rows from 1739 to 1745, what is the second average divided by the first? 0.897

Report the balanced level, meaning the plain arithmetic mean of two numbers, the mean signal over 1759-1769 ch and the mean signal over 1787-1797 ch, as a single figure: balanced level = 15.1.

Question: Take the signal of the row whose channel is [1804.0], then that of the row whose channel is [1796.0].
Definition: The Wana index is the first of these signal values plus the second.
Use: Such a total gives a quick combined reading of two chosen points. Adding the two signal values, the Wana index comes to 30.4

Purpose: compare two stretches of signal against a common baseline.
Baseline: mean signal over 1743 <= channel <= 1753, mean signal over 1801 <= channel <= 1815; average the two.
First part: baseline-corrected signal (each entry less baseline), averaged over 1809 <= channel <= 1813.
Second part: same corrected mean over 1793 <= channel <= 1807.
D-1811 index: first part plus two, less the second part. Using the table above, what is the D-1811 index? 1.1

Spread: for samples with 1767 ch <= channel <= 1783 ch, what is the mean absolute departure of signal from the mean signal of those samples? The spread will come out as 0.45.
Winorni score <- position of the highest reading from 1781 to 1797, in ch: 1792.0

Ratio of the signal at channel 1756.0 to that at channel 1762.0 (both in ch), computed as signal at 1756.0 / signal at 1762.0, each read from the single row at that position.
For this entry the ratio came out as 0.98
